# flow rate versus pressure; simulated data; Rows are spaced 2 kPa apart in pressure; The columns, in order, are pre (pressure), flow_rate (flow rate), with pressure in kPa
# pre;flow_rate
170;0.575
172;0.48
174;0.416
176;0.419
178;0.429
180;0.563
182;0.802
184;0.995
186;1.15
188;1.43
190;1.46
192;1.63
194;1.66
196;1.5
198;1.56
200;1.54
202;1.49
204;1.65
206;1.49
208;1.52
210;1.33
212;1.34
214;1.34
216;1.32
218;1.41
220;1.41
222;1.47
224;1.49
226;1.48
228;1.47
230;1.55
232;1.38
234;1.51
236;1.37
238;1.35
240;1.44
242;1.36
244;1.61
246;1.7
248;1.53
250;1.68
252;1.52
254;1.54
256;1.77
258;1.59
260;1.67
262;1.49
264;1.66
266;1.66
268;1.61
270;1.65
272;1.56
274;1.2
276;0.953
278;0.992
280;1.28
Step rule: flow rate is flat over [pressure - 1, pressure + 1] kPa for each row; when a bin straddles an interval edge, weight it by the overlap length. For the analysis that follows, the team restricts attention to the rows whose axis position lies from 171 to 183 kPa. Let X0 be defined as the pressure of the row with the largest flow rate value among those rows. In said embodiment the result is 182 kPa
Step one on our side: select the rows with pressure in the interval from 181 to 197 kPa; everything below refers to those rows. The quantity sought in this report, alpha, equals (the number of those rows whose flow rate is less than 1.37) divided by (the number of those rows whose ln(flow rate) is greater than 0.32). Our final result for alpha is 0.6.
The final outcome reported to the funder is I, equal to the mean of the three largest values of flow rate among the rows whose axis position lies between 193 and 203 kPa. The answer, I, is 1.59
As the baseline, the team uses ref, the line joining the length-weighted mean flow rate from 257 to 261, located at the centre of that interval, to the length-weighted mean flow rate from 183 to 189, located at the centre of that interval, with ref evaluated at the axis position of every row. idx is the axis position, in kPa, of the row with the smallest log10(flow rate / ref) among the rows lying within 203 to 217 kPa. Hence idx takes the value 216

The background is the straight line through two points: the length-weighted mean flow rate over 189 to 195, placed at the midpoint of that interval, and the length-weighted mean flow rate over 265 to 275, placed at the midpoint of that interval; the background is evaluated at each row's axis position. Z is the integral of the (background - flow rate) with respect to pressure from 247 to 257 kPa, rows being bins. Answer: -0.6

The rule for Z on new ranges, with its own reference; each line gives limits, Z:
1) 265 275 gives 0.0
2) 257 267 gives -0.7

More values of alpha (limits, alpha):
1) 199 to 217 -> 0.8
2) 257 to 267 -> 0.0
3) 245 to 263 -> 0.0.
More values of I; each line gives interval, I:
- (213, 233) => 1.51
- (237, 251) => 1.66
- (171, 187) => 0.98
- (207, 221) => 1.45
